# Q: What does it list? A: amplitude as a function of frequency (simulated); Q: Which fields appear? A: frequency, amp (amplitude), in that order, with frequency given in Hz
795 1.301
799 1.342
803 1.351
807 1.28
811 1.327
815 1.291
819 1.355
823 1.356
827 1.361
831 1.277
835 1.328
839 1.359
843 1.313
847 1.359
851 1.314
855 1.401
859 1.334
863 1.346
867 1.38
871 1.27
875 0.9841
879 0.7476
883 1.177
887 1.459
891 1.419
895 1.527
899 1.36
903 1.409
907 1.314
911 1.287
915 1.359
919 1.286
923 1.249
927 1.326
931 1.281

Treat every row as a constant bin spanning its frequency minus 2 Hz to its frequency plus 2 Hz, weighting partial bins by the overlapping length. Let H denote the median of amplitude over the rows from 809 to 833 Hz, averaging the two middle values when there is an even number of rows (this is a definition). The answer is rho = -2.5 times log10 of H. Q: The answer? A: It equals -0.319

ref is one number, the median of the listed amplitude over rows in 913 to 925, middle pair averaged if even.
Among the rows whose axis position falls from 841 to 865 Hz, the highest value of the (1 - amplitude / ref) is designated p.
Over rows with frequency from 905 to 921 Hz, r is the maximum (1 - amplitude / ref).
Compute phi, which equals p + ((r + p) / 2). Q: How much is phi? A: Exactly -0.03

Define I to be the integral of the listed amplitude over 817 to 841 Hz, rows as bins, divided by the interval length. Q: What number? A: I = 1.339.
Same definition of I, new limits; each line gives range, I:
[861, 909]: 1.283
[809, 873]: 1.336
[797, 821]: 1.324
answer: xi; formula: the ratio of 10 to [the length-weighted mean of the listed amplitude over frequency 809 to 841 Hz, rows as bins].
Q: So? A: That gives 7.51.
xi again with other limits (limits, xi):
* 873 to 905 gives 7.93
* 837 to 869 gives 7.40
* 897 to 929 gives 7.55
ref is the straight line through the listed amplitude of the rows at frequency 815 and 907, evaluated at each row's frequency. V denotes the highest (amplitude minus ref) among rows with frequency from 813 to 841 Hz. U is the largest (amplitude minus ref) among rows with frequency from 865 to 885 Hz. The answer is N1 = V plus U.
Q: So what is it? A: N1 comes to 0.14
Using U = 0.08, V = 0.067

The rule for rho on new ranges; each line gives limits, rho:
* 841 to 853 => -0.296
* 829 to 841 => -0.308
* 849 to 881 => -0.305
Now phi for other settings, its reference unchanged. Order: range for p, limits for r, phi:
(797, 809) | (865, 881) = 0.22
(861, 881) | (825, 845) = 0.63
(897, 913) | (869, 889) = 0.21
